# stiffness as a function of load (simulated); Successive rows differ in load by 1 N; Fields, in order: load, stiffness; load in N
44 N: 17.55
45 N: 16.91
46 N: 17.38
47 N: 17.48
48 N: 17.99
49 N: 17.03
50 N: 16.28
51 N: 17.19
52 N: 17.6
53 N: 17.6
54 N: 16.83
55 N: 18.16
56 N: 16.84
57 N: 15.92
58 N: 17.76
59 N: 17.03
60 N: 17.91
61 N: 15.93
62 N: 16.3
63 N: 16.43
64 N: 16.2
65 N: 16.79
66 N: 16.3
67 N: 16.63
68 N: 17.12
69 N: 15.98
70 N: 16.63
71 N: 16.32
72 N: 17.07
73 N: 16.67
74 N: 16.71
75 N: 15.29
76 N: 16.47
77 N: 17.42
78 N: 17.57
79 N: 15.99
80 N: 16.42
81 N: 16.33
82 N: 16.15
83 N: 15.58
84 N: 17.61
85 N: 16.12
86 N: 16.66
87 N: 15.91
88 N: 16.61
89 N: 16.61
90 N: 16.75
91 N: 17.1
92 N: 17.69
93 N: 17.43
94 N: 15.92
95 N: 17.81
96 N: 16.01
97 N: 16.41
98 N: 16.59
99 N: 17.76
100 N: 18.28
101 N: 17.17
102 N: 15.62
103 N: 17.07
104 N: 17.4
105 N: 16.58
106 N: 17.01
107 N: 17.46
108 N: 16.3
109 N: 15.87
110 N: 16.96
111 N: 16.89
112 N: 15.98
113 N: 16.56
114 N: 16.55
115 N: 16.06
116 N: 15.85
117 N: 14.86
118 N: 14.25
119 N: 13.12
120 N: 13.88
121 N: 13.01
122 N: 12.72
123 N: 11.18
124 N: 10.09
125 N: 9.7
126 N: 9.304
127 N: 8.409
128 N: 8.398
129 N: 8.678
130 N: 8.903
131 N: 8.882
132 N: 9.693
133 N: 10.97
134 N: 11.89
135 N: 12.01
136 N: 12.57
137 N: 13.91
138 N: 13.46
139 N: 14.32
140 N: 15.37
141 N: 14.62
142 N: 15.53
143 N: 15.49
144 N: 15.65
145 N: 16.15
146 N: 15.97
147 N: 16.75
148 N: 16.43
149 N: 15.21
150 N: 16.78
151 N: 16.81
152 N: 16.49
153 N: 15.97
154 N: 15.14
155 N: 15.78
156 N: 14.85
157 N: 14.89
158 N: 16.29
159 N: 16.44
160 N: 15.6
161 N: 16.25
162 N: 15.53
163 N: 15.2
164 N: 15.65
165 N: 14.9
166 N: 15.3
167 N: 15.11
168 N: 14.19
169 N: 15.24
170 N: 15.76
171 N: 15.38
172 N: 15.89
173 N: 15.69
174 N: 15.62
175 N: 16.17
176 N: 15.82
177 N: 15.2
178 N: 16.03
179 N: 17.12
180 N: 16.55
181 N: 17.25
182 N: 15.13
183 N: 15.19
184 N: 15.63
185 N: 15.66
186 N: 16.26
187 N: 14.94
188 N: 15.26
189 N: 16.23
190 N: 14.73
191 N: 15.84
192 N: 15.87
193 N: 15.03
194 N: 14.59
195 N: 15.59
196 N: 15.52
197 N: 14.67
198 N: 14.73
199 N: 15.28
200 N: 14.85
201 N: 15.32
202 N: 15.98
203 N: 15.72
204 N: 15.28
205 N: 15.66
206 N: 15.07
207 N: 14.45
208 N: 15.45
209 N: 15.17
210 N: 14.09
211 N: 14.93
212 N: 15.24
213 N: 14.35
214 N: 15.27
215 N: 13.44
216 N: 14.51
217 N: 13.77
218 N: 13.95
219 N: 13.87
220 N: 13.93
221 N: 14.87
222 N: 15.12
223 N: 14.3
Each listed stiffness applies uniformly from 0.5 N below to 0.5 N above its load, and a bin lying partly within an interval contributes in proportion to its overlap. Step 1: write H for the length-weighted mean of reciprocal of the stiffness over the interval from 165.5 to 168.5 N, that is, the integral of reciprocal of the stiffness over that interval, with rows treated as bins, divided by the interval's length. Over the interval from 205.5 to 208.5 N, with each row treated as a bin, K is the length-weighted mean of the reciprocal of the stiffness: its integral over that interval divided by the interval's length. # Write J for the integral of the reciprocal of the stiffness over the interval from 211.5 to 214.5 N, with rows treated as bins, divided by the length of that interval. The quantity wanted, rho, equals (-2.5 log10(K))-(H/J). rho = 1.93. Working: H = 0.067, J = 0.067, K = 0.0668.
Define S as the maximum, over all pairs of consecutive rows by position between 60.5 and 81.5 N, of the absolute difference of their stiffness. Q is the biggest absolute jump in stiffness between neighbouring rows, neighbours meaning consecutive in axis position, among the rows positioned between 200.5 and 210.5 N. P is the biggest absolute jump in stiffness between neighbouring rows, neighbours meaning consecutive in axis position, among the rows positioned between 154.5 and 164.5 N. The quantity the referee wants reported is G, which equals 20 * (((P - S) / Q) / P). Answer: -2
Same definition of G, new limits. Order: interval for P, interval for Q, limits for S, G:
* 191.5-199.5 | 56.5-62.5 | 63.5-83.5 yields -6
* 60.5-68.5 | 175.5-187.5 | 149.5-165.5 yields -13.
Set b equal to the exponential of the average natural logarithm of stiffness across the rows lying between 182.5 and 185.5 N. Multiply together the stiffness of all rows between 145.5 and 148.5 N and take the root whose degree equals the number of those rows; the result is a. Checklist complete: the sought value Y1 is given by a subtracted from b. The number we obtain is -1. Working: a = 16.4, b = 15.5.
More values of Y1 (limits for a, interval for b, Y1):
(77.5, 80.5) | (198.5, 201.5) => -1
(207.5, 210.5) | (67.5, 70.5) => 2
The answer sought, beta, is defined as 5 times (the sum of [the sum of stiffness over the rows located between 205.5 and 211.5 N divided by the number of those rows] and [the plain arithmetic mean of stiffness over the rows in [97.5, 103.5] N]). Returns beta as 160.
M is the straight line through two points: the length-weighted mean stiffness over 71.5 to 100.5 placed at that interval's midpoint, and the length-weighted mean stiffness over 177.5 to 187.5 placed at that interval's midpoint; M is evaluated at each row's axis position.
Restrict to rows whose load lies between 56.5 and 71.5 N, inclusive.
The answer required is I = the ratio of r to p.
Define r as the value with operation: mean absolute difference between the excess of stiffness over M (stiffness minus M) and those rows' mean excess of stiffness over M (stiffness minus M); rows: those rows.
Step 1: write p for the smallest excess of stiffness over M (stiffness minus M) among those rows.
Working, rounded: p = -1.0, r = 0.47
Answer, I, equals -0.46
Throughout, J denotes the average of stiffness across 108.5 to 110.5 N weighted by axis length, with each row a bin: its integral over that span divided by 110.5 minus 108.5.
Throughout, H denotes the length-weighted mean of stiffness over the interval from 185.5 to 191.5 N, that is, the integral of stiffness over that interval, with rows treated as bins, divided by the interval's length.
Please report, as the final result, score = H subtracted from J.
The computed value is 0.9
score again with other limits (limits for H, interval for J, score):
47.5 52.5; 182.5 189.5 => -1.6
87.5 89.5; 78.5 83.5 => -0.5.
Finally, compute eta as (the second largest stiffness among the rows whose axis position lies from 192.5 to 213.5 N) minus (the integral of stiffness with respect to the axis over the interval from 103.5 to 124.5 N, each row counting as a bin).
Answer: -303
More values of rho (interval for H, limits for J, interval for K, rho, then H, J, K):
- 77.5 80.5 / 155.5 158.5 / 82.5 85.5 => 2.12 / 0.060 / 0.065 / 0.0610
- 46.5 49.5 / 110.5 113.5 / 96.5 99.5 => 2.13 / 0.057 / 0.061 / 0.0592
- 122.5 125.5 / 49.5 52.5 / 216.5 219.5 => 1.20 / 0.097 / 0.059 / 0.0721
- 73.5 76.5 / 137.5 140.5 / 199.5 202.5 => 2.08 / 0.062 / 0.070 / 0.0651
